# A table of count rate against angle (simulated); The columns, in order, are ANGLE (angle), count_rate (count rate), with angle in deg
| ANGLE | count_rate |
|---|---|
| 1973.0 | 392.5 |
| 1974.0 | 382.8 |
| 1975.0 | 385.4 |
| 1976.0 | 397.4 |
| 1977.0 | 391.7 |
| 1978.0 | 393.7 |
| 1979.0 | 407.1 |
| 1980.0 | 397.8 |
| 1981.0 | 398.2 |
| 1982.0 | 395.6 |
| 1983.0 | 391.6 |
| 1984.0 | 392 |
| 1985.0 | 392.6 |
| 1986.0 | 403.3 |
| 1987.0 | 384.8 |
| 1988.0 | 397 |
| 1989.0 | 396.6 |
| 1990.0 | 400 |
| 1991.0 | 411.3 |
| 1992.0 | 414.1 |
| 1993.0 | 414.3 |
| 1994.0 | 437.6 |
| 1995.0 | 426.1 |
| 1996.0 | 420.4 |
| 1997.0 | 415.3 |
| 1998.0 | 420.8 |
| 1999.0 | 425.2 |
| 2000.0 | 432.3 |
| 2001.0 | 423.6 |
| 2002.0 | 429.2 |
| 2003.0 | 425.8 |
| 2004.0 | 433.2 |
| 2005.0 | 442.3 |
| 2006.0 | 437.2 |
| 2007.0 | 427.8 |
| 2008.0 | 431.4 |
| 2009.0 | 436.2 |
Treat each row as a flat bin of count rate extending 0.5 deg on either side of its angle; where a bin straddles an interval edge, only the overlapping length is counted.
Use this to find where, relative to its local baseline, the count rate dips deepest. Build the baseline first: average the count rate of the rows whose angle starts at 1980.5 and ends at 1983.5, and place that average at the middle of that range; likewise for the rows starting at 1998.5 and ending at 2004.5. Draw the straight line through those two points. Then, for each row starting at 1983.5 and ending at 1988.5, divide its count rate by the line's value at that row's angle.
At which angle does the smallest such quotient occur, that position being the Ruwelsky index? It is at 1987.0 deg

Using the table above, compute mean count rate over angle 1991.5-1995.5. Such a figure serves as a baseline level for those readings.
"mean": 423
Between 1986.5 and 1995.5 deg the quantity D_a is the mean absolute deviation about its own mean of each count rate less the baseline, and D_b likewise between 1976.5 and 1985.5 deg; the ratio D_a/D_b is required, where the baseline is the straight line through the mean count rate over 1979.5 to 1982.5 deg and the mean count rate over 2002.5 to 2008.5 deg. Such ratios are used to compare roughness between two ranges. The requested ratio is 1.7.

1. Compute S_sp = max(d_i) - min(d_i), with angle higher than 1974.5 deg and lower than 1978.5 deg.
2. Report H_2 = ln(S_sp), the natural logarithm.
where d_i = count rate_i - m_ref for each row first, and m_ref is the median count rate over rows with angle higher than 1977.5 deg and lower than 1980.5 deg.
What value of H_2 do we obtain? 2.5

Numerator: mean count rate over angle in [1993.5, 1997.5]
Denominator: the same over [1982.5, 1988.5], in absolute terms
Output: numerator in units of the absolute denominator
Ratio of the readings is 1.08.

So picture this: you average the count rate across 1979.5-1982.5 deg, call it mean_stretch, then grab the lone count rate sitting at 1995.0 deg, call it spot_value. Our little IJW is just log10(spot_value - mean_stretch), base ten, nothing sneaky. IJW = 1.46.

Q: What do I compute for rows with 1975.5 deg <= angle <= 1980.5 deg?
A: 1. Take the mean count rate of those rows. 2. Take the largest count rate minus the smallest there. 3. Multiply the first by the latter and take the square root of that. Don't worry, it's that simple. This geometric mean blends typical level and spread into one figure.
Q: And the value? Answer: 78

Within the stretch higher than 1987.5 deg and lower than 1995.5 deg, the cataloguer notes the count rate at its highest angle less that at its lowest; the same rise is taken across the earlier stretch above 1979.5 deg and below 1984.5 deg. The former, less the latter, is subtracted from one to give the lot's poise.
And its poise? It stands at -34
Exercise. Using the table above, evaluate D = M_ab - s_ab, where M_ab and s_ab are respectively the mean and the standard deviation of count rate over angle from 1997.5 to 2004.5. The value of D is 423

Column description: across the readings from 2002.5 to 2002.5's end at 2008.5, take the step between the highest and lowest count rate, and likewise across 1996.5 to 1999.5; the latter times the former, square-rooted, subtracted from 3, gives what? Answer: -9.8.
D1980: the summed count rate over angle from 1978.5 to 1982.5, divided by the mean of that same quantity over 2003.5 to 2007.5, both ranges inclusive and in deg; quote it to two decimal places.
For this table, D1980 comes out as 3.67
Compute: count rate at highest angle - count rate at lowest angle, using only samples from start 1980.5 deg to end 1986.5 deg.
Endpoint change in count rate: 5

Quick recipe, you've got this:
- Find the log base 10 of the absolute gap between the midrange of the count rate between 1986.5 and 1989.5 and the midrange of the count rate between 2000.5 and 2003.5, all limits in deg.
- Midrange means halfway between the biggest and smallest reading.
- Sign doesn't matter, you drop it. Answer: 1.55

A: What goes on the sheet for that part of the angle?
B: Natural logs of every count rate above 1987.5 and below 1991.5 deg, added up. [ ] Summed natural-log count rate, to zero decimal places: 24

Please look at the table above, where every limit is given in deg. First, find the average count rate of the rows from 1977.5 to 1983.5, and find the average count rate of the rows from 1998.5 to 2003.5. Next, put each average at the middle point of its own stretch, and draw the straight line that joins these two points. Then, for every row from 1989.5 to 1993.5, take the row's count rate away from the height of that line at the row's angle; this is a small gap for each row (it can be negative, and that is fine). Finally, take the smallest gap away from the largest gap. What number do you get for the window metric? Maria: 11.2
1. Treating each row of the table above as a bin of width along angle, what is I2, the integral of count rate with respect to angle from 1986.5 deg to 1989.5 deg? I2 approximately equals 1178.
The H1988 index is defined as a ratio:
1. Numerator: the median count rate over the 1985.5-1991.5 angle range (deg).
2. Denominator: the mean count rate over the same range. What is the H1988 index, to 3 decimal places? 0.999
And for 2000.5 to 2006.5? 0.998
